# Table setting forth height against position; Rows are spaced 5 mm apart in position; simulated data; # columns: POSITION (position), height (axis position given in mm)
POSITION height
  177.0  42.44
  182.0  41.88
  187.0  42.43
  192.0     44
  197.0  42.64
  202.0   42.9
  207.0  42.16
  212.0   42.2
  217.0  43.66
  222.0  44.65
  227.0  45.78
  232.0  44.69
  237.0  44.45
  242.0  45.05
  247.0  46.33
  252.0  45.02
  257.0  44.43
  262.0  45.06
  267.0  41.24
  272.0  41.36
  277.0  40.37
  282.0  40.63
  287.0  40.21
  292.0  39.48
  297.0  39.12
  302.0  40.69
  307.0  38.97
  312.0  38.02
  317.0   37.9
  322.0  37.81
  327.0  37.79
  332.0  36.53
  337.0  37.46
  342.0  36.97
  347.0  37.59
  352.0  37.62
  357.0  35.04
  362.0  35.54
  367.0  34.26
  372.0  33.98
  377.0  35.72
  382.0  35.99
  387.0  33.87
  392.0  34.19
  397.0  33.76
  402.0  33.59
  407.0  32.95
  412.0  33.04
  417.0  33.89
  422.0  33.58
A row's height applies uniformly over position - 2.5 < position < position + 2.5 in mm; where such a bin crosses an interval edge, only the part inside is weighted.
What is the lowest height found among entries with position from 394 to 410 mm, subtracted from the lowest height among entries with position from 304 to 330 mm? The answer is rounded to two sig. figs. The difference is 4.8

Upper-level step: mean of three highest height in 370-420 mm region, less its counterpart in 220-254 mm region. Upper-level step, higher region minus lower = -10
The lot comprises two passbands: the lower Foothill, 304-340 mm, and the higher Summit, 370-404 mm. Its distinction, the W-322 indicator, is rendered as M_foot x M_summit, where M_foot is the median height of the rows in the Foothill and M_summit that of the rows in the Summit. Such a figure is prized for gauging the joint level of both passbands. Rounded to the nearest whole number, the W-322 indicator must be 1285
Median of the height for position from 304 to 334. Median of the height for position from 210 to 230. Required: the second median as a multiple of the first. 1.17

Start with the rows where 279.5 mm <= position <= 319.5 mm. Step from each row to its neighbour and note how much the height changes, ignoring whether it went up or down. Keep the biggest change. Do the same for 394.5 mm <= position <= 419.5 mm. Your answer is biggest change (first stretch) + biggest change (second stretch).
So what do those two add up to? 2.57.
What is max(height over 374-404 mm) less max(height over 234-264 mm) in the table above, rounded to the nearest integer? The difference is -10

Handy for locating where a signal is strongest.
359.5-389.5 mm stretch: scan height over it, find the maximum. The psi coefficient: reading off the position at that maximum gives 382.0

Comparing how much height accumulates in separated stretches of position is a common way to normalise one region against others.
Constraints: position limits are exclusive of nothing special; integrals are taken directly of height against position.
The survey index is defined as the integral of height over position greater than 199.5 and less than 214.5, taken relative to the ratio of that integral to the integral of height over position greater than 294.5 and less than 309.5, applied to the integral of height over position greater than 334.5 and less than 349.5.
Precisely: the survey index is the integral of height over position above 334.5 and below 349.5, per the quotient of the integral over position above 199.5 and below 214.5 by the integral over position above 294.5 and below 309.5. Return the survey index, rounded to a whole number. 523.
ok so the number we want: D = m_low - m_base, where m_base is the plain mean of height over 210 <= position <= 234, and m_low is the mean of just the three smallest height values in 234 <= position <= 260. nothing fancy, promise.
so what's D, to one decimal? 0.4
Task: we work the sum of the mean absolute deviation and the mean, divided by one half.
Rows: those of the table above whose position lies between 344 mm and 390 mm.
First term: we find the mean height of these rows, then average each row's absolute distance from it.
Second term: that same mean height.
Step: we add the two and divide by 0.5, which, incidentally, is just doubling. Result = 73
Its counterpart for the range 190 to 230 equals 89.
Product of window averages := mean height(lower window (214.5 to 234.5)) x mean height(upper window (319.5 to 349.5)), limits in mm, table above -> 1670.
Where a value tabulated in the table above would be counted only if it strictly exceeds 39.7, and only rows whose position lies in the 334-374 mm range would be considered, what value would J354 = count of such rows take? 0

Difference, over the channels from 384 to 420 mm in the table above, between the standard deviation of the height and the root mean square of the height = -33.2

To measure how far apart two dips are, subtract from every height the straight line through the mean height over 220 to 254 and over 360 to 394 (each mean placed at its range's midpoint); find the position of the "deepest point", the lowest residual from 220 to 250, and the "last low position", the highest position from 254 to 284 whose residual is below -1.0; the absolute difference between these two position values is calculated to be 60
